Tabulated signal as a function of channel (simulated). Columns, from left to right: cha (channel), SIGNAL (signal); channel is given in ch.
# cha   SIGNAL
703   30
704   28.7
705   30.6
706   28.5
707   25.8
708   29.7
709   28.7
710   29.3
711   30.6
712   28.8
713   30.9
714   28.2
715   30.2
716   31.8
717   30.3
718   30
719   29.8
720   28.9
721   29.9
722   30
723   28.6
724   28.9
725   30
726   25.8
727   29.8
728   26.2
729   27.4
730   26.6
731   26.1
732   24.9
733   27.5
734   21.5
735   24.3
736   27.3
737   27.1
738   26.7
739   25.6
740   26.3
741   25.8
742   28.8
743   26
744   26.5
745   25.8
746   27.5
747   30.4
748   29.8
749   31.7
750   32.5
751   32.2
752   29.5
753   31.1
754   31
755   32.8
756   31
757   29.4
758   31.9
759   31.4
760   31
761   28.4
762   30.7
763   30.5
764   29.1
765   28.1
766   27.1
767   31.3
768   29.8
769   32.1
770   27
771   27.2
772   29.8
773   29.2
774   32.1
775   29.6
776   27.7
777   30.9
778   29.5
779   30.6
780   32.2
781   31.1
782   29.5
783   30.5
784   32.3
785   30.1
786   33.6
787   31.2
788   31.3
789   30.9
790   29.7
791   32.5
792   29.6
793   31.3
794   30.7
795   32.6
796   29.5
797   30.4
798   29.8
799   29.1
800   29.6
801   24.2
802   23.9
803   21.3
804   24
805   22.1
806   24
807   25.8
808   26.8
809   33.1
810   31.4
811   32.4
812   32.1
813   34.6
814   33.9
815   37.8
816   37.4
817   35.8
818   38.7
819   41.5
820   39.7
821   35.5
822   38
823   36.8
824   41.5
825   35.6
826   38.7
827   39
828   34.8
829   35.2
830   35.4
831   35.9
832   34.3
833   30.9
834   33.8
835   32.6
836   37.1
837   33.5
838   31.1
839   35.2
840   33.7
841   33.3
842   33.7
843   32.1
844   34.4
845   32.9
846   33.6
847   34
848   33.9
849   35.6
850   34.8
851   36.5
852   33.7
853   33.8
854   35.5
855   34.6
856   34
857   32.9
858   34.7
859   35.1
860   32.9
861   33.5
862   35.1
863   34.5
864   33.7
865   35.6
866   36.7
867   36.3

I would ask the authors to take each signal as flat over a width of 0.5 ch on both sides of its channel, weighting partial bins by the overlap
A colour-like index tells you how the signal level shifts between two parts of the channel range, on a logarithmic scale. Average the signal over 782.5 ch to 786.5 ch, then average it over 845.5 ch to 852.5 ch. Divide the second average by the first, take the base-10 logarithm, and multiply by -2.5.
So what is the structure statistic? -0.10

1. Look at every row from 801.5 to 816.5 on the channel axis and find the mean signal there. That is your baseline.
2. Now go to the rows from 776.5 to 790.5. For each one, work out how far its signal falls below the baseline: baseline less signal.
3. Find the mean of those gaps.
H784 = -1.6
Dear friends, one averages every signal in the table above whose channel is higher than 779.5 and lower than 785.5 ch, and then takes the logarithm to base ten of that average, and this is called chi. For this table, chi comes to 1.49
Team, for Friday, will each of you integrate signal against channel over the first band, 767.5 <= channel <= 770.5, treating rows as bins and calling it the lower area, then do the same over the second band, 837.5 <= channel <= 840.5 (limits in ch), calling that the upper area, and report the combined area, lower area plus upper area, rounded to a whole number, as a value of 189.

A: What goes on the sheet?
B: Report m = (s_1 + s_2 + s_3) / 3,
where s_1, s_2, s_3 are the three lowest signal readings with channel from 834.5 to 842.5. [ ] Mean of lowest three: 32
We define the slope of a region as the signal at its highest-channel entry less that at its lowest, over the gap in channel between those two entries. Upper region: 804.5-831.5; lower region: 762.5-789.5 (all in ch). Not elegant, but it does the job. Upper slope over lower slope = 34.5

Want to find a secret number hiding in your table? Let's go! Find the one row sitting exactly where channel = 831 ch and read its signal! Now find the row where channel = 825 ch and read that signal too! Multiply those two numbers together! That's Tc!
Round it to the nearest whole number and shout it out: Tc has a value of 1278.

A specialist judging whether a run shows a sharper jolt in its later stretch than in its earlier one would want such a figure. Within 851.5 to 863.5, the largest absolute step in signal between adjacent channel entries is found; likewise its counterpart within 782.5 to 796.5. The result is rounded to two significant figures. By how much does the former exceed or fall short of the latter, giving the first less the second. -1.3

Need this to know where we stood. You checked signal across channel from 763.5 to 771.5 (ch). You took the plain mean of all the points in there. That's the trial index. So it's 29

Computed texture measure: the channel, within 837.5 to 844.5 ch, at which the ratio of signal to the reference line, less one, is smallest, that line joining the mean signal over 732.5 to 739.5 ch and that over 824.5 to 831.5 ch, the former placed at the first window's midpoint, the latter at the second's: 838 ch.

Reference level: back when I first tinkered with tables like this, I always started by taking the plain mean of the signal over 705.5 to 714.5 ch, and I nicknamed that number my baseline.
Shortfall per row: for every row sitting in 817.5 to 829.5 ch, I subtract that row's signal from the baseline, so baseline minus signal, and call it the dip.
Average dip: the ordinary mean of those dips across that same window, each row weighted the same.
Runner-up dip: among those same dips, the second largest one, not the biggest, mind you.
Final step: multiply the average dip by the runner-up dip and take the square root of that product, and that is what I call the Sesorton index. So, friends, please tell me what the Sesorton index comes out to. 7.5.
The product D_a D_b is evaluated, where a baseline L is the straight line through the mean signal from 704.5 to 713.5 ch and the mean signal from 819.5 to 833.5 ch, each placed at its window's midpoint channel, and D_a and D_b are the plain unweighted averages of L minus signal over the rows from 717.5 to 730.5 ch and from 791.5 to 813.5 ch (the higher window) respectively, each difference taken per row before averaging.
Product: 10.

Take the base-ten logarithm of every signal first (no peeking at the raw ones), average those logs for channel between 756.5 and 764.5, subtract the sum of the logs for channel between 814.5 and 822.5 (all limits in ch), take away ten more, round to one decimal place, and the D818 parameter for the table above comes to -21.2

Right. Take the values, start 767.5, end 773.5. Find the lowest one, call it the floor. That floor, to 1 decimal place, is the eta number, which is 27.0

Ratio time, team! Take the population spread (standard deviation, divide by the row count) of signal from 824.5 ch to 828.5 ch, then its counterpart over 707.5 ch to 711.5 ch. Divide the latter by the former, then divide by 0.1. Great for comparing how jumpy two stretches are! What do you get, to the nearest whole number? 4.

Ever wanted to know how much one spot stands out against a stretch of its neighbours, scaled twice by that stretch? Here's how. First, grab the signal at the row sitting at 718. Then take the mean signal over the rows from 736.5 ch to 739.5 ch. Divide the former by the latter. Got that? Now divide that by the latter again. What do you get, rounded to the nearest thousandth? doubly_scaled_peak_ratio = 0.043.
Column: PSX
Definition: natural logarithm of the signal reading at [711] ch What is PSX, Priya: 3.42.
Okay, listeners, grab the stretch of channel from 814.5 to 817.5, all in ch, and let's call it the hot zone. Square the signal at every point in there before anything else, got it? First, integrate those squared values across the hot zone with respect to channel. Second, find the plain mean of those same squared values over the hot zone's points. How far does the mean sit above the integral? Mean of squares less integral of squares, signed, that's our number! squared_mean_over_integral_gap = -2739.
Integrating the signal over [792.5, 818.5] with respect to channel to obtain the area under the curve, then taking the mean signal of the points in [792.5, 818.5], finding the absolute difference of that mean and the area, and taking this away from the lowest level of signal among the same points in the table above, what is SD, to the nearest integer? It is -731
